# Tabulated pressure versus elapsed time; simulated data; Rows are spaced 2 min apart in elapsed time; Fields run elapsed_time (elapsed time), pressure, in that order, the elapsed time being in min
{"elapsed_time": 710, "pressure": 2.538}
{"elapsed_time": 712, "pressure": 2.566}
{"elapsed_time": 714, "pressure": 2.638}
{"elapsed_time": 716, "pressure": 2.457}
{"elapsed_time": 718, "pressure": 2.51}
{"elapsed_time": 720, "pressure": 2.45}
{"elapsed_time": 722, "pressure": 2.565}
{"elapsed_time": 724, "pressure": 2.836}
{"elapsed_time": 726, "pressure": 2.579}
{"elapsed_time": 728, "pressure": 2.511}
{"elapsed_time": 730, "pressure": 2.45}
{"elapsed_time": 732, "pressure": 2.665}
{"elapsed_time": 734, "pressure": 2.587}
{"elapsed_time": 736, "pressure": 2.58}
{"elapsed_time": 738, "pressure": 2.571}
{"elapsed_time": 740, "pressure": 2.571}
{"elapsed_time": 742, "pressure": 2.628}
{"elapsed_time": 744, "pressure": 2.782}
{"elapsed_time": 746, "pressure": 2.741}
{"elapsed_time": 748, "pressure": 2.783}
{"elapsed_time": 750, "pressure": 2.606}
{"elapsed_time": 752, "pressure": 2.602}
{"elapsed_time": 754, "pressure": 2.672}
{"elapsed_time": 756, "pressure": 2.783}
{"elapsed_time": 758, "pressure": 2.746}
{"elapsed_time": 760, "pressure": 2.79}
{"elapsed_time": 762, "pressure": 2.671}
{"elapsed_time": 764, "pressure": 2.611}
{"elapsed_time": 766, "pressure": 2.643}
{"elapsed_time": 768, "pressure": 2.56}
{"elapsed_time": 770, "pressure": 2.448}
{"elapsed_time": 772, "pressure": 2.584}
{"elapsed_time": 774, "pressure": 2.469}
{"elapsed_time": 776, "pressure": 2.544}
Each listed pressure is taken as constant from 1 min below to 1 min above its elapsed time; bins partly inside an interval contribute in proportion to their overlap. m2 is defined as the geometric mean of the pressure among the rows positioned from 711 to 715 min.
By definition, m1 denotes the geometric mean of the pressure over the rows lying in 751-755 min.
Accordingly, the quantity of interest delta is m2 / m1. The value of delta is 0.99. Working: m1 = 2.64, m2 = 2.60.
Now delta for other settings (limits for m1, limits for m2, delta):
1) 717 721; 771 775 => 1.02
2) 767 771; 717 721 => 0.99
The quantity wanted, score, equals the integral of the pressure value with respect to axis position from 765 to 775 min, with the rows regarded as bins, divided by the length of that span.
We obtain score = 2.54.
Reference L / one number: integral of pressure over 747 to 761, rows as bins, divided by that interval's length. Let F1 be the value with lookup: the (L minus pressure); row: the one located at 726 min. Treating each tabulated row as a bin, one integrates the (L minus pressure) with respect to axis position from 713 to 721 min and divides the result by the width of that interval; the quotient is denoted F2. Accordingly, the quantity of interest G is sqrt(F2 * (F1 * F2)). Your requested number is 0.07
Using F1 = 0.13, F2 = 0.198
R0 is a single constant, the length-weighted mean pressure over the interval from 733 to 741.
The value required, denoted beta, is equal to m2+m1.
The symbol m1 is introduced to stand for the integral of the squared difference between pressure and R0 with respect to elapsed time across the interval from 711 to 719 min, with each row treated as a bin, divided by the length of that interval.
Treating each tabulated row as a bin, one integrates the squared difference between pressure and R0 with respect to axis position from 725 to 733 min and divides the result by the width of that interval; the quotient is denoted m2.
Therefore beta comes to 0.013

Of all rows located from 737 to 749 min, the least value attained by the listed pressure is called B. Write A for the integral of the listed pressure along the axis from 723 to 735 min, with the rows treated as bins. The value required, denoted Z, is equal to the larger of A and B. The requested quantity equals 31.3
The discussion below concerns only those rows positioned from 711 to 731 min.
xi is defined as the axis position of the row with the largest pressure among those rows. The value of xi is 724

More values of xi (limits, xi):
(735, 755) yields 748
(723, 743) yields 724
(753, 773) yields 760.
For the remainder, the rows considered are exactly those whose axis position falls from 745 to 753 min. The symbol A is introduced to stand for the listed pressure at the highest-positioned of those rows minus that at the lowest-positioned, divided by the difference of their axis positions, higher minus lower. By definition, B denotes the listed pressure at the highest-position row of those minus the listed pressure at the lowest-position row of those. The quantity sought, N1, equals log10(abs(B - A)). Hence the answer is -0.94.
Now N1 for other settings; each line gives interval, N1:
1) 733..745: -0.76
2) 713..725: -0.75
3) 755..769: -0.69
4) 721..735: -1.70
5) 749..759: -0.91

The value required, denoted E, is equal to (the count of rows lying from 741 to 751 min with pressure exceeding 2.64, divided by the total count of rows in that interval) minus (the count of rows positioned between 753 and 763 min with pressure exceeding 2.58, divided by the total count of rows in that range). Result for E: -0.4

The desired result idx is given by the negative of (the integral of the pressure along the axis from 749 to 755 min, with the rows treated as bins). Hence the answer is -15.8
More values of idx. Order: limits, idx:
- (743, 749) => -16.6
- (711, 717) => -15.3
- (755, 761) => -16.6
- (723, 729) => -15.9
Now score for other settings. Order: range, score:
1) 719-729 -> 2.59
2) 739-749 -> 2.70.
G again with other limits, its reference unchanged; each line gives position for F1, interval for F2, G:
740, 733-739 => 0.05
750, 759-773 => 0.03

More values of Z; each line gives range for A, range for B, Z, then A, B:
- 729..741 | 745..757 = 30.8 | 30.8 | 2.602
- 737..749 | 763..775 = 32.2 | 32.2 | 2.448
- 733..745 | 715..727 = 31.4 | 31.4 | 2.45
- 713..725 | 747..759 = 30.9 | 30.9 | 2.602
